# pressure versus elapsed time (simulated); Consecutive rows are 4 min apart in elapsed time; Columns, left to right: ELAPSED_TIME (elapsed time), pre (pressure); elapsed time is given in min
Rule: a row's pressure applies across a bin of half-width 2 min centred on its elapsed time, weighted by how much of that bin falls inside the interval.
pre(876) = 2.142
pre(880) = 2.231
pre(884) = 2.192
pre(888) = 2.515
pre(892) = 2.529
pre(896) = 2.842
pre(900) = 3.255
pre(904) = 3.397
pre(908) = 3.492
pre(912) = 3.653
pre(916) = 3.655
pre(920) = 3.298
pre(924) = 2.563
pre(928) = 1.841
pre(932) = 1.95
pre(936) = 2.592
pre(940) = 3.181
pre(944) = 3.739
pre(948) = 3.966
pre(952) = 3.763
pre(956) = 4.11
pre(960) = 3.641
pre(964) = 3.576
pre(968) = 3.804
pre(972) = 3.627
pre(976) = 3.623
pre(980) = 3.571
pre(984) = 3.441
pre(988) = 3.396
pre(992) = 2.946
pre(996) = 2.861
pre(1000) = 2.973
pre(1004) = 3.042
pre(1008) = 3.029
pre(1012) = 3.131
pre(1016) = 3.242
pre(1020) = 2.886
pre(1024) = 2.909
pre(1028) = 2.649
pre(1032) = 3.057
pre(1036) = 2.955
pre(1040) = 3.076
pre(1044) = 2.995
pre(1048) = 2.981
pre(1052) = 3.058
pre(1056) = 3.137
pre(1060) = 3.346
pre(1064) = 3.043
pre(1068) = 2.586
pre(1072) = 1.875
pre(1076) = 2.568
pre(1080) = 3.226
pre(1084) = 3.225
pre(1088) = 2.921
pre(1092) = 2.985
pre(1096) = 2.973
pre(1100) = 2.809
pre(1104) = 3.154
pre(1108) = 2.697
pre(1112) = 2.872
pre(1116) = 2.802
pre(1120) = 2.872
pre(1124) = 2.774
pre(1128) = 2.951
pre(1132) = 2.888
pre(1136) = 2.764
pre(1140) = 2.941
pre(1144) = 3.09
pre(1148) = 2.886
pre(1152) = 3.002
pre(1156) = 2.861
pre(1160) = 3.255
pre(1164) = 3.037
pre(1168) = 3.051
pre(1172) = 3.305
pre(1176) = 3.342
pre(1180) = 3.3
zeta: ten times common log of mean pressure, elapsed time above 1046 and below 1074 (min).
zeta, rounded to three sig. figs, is 4.56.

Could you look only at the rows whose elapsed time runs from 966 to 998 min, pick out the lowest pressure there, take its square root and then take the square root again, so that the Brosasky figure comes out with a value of 1.30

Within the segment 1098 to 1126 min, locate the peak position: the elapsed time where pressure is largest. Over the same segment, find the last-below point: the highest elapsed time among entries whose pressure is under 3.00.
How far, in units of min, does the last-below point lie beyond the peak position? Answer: 20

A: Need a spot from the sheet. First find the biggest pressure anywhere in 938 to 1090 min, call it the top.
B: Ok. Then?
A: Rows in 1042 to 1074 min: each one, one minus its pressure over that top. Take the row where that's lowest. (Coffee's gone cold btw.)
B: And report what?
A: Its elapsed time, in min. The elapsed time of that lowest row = 1060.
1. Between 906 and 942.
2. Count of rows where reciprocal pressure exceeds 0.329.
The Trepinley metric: 4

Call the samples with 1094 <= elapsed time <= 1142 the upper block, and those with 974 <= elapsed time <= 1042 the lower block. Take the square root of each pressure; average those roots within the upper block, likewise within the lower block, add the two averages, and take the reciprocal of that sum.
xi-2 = 0.289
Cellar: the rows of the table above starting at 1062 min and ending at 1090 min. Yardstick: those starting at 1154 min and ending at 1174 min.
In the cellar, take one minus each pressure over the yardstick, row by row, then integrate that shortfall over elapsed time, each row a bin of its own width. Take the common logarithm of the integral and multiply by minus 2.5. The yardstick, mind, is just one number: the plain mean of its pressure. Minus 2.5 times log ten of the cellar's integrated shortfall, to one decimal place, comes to -1.2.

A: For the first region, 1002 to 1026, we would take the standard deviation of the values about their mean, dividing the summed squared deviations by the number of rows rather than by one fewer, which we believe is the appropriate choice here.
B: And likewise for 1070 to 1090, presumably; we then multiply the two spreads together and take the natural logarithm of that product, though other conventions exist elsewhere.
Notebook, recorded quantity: -2.78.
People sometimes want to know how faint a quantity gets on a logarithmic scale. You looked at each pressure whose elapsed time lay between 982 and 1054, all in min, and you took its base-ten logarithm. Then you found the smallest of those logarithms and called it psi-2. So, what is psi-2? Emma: 0.42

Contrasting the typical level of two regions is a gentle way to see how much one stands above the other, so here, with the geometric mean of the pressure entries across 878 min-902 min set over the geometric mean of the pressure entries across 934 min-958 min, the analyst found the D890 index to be 0.73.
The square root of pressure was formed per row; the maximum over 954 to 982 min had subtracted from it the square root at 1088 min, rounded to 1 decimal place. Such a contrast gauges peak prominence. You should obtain 0.3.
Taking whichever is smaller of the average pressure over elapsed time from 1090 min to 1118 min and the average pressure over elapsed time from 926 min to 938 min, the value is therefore 2.13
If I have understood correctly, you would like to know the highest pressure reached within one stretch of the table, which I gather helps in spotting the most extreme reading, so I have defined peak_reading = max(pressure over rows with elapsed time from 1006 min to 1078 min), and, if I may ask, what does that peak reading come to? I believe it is 3.346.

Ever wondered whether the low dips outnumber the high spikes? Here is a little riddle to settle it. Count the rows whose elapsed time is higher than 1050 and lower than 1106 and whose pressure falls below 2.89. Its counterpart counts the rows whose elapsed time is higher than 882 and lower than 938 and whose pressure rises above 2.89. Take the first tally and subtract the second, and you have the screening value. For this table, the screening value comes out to -2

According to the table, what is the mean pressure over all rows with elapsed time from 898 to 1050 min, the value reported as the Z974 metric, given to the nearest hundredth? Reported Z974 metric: 3.21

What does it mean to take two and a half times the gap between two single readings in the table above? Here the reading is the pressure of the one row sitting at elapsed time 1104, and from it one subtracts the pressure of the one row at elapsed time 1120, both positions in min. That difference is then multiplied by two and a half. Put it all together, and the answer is 0.7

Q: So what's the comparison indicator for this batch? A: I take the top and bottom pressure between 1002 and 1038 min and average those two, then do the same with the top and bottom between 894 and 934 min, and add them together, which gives 5.7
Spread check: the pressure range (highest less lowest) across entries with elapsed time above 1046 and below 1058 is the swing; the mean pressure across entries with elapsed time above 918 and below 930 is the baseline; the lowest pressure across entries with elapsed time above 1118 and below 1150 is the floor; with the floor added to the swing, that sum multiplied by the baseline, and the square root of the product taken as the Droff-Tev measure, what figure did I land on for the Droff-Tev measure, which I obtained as 2.74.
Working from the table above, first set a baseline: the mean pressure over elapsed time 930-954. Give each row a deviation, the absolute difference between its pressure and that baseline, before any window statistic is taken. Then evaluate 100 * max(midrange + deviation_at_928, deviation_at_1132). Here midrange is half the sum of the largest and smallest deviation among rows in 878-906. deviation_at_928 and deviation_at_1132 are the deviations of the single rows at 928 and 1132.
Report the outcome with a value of 189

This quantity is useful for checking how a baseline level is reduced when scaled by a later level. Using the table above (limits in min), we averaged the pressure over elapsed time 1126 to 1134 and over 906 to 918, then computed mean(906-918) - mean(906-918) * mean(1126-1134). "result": -6.9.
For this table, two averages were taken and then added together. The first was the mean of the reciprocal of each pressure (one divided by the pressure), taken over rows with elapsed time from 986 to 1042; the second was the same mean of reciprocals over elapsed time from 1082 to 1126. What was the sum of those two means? 0.677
